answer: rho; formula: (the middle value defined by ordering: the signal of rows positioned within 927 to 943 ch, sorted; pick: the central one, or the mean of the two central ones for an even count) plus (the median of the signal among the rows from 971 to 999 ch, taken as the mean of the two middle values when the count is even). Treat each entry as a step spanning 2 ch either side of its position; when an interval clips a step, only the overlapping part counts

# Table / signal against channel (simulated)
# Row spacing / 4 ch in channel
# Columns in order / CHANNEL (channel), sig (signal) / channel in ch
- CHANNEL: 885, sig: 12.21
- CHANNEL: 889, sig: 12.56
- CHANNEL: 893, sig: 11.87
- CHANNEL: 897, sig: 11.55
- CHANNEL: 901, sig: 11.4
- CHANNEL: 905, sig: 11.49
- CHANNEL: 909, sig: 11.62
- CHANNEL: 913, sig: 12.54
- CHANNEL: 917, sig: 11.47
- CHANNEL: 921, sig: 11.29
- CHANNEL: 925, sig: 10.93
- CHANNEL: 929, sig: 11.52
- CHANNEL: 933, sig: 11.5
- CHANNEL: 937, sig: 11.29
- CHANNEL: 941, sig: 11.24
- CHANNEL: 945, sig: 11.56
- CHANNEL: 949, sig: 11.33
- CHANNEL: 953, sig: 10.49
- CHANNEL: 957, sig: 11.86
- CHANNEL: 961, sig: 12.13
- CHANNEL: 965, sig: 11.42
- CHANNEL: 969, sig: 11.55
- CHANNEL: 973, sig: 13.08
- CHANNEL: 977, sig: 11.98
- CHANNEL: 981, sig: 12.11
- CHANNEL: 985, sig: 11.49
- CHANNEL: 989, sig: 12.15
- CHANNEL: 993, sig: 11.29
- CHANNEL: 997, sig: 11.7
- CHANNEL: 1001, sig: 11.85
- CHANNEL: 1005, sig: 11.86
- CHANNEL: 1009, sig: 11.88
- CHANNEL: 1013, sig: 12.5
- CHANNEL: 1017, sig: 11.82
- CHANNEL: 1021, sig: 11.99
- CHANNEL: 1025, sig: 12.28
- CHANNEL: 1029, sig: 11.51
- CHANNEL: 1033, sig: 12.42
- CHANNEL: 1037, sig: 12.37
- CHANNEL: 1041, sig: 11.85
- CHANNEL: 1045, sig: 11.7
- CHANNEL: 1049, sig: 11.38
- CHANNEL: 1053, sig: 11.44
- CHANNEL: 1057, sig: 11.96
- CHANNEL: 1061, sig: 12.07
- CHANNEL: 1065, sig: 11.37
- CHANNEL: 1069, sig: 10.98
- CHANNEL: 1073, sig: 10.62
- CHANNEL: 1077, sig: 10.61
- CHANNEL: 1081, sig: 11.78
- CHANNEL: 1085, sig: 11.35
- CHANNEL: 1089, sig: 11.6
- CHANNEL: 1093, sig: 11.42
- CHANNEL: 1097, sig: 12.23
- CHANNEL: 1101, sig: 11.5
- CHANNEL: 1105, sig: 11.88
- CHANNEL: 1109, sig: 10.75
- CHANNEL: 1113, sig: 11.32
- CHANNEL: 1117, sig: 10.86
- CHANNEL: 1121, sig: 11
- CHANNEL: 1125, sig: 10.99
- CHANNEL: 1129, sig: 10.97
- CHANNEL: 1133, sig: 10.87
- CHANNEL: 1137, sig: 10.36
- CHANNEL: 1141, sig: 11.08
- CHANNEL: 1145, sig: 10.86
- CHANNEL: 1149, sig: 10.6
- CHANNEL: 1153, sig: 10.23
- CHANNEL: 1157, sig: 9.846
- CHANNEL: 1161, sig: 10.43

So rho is 23.4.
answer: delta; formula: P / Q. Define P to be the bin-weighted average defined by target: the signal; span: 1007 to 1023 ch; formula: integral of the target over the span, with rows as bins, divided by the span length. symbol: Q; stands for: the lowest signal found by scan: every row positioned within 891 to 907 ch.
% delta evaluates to 1.06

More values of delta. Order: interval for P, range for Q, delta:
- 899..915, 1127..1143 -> 1.14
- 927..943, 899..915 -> 1.00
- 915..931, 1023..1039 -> 0.98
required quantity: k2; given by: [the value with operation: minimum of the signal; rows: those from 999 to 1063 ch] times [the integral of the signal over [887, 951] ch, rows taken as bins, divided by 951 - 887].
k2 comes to 132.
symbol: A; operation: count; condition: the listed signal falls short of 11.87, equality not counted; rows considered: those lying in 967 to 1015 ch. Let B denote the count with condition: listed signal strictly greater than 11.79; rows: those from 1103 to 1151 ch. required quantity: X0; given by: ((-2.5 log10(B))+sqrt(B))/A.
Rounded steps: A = 6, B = 1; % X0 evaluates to 0.167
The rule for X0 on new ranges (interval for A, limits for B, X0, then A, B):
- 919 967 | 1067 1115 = 0.060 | 11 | 2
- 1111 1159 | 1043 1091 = 0.055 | 12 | 2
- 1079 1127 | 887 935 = 0.054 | 10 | 3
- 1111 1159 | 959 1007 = 0.044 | 12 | 7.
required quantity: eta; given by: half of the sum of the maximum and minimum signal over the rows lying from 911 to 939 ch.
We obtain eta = 11.7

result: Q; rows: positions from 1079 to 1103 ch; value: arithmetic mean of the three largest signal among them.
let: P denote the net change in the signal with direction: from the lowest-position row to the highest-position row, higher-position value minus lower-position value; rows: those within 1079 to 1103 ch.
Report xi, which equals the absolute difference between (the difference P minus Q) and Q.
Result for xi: 24.0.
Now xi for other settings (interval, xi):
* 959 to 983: 24.9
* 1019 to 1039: 24.3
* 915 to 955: 24.0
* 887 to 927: 26.3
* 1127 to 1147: 22.1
